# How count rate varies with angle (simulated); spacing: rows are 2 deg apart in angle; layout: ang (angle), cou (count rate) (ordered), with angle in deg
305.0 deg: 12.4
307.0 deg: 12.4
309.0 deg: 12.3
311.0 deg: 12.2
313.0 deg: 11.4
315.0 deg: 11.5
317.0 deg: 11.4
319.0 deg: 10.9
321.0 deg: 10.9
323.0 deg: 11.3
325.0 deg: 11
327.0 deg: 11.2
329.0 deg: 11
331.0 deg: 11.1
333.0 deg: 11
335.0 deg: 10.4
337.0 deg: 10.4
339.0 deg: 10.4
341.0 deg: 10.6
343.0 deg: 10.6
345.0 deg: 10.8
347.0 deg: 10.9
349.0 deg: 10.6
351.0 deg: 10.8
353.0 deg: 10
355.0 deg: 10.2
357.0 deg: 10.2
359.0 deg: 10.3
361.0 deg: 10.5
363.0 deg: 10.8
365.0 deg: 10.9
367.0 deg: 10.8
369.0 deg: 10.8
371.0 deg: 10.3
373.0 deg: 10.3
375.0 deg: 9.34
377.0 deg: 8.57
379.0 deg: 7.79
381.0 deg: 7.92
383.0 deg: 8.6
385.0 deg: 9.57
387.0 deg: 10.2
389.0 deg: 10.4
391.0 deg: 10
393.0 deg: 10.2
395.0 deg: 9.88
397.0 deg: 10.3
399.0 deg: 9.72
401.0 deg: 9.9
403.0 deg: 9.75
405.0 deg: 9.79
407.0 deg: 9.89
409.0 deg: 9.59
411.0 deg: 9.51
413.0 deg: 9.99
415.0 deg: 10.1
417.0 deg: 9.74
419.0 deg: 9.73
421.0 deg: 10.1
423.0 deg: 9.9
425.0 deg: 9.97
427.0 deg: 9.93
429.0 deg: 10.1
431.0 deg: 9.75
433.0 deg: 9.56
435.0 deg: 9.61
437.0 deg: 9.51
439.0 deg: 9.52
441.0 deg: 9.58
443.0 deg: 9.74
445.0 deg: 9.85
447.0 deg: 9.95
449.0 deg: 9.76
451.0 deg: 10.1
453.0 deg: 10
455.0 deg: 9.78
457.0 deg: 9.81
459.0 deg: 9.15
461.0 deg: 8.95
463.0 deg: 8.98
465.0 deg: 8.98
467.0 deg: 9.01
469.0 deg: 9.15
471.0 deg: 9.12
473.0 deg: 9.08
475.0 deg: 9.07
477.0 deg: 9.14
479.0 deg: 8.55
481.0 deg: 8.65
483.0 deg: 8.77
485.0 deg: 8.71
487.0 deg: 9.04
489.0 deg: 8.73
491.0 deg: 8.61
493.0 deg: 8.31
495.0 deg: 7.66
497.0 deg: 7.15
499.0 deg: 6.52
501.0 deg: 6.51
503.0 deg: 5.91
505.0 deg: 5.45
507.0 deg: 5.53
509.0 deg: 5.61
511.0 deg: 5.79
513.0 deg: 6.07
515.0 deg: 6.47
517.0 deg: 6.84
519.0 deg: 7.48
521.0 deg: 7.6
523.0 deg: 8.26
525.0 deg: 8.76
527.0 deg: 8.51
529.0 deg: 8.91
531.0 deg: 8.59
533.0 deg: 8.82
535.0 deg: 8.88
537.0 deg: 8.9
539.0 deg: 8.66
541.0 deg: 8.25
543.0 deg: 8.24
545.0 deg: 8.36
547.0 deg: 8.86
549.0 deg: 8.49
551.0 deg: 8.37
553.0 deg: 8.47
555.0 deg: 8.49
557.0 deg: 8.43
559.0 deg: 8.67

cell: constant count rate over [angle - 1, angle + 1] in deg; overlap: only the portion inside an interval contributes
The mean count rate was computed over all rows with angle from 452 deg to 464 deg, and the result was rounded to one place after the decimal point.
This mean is 9.4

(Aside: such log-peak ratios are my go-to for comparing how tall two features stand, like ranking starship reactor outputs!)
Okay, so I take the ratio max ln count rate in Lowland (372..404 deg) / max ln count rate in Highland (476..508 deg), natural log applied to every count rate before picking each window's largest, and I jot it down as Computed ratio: 1.058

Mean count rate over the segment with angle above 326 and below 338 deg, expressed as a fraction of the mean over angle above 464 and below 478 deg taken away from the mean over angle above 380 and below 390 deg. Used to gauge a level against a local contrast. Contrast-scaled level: 42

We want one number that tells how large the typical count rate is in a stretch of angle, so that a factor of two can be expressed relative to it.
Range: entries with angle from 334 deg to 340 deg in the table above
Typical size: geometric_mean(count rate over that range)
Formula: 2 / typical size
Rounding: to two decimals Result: 0.19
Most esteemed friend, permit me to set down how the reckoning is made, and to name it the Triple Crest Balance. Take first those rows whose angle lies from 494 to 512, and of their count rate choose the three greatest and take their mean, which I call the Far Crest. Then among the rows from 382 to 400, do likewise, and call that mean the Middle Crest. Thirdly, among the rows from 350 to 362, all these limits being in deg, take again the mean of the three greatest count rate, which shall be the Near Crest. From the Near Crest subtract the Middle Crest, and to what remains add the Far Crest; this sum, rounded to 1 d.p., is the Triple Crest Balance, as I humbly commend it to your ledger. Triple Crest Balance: 7.3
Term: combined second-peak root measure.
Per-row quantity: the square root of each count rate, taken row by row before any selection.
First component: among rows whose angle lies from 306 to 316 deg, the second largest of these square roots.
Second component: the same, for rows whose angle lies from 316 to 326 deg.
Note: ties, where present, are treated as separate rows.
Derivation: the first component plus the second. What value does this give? 6.87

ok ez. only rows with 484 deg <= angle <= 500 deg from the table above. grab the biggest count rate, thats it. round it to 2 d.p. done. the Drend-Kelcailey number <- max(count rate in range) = 9.04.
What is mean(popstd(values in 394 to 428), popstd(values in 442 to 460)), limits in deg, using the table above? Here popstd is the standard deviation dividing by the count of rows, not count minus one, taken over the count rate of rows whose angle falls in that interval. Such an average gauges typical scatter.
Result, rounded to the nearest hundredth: 0.22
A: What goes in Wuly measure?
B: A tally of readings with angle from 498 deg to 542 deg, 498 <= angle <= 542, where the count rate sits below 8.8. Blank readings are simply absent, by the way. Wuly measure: 18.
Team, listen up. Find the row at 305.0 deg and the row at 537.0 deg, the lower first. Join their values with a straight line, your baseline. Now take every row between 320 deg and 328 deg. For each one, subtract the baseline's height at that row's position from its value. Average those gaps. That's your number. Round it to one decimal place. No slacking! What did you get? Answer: -1.0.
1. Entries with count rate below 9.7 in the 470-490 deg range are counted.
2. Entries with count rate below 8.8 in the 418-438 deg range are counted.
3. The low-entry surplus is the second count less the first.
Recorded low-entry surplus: -10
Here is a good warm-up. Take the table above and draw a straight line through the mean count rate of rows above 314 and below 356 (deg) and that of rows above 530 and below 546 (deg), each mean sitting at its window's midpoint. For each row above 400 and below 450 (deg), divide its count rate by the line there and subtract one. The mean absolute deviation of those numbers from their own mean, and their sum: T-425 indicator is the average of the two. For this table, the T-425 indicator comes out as -0.03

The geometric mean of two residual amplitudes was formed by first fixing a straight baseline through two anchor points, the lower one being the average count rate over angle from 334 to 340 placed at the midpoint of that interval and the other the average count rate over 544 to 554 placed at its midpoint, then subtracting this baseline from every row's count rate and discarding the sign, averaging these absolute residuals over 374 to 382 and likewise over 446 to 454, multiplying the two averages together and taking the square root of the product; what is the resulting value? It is 0.96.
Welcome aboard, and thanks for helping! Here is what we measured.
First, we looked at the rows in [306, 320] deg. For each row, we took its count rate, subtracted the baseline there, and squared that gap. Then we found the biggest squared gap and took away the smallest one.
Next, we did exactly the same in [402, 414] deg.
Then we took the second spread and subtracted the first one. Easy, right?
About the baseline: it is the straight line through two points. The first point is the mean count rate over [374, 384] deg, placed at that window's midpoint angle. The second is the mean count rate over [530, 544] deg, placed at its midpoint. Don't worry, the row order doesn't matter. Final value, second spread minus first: -8.7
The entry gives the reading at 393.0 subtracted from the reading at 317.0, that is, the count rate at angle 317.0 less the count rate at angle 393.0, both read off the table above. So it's 1.2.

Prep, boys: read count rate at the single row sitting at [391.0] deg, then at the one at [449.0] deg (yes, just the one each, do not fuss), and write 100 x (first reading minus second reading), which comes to 24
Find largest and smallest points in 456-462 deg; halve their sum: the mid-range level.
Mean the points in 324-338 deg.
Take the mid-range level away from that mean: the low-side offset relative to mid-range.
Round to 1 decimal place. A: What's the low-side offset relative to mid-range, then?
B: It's 1.5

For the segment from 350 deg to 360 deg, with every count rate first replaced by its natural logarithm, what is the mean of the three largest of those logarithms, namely 2.34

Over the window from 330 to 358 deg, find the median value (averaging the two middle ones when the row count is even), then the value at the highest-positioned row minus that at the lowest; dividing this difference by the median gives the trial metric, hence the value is -0.08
